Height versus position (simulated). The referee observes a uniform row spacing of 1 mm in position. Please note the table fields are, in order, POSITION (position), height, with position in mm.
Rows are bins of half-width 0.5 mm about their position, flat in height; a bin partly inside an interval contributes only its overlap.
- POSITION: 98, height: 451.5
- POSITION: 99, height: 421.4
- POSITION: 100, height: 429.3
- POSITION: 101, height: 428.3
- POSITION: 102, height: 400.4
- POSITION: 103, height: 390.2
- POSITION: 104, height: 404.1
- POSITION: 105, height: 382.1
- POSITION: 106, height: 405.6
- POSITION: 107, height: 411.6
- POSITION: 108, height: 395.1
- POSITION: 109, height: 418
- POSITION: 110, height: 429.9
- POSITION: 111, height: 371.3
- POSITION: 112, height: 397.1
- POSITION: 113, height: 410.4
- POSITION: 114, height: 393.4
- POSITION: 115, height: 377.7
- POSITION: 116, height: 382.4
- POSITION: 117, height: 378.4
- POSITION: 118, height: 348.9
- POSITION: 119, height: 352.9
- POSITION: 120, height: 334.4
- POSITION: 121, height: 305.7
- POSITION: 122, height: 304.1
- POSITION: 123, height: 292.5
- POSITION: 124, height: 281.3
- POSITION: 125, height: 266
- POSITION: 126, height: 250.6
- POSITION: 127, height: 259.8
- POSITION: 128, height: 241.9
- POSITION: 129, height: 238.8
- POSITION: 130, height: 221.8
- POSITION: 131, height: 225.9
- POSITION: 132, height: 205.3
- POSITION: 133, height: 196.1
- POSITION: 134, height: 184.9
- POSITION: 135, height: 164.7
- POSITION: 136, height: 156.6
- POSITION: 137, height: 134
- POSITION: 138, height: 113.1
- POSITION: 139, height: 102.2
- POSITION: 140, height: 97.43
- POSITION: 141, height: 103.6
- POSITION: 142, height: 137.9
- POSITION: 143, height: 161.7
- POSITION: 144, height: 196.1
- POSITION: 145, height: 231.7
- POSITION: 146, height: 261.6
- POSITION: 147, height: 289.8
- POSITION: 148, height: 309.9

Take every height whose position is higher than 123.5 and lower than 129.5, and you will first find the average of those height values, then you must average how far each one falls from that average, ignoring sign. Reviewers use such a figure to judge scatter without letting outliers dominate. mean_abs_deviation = 12.6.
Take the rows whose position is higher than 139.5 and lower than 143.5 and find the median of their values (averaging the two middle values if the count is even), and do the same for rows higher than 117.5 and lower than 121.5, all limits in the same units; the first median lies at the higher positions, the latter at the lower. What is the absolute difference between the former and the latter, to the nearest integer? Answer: 221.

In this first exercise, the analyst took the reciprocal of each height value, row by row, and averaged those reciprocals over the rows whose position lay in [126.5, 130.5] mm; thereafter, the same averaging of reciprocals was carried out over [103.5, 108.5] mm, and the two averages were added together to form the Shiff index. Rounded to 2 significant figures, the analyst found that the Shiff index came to 0.0067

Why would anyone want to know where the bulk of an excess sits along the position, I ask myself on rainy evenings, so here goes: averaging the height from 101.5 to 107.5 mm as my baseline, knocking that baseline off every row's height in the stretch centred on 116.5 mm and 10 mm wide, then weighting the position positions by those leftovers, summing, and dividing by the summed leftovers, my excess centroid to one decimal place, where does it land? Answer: 119.2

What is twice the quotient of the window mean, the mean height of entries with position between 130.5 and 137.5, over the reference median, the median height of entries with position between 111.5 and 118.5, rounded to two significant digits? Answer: 0.95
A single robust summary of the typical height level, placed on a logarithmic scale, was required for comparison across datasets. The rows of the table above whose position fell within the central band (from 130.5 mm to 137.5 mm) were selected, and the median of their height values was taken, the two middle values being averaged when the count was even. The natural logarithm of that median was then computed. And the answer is 5.22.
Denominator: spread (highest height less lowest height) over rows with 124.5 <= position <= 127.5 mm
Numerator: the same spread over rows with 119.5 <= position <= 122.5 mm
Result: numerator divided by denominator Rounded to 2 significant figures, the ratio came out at 2.0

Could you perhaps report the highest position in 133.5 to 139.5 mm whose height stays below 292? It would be 139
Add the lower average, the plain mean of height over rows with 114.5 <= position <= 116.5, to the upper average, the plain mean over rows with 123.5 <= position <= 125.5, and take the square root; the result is 25.6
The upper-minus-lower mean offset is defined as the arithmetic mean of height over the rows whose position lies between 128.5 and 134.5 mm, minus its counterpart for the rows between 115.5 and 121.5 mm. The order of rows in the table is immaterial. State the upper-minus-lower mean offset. -138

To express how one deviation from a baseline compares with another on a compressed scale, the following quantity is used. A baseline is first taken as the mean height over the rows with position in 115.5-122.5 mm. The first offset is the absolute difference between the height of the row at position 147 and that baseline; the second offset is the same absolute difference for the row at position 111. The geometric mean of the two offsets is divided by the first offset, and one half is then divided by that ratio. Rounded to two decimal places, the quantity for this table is 0.70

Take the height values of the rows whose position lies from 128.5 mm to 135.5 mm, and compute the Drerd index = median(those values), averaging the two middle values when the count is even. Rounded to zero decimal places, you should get 205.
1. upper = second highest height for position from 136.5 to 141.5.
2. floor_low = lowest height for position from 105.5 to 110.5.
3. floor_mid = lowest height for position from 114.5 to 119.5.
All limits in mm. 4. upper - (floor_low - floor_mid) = 67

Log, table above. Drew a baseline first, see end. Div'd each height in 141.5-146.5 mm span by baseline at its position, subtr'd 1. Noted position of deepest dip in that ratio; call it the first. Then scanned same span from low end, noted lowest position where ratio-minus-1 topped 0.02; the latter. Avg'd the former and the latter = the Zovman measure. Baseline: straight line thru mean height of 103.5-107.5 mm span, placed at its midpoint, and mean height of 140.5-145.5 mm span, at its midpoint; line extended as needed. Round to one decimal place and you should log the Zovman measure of 143.0 mm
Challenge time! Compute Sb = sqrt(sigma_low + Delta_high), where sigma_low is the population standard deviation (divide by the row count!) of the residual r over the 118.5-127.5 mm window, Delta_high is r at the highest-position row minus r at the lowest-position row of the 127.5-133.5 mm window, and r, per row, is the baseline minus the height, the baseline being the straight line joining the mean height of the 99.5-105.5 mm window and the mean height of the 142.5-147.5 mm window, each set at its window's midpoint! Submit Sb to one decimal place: 6.8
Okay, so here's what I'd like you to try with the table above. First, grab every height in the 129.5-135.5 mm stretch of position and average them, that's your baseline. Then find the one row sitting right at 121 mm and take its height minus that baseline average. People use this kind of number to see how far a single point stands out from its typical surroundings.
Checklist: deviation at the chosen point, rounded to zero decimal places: 106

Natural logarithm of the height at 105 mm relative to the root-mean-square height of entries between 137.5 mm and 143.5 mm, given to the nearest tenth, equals 1.1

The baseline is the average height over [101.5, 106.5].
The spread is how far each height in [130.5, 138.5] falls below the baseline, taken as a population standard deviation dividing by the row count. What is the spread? 35.3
